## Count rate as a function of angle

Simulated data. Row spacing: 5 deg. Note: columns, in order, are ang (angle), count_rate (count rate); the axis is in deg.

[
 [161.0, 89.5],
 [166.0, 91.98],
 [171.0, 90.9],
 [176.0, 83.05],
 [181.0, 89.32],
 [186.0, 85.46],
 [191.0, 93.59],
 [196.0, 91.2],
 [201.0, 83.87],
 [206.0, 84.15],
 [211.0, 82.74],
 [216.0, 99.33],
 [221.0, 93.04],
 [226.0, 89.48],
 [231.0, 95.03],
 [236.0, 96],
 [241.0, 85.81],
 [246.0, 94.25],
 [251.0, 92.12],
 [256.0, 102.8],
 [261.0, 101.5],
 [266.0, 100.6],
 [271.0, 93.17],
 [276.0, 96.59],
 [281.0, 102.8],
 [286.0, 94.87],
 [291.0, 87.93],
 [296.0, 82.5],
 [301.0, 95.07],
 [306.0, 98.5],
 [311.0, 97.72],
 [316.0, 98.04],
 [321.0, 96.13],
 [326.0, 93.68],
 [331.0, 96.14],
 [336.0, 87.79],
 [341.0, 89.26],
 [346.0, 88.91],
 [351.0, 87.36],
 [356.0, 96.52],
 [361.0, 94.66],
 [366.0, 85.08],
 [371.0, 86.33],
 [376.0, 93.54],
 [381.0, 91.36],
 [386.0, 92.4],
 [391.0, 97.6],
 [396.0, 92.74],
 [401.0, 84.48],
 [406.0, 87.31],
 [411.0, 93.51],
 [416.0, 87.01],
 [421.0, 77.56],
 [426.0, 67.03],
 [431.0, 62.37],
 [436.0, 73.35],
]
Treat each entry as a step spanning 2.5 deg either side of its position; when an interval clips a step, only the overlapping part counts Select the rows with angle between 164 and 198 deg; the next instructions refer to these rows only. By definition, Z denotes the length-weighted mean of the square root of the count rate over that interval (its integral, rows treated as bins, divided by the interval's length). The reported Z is 9.4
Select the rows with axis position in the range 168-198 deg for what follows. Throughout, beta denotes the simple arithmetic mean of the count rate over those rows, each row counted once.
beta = 89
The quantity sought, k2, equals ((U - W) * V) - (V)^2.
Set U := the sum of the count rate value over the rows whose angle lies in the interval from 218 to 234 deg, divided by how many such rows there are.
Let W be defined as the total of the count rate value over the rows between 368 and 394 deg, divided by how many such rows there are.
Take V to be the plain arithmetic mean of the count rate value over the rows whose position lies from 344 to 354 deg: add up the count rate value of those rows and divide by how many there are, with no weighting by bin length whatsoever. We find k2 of -7744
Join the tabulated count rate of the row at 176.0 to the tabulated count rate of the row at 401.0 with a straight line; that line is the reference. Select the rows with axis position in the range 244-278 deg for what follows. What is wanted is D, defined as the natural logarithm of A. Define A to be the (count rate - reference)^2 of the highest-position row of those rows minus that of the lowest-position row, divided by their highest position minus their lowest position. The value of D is 0.5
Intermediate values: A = 1.7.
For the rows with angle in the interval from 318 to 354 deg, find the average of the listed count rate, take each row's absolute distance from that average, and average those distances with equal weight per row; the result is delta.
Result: 3.42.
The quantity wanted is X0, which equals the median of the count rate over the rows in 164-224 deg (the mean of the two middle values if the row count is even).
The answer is 90.1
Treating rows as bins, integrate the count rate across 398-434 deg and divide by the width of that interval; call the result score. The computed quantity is 80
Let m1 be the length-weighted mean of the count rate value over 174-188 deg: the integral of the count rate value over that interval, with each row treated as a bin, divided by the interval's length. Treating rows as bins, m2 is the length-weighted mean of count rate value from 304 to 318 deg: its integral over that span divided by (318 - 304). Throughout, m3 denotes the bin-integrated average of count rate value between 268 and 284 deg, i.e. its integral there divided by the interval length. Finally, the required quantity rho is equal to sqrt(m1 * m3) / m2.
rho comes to 0.93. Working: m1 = 86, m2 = 98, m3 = 98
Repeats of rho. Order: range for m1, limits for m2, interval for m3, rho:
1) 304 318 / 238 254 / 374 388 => 1.04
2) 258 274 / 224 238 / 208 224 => 1.01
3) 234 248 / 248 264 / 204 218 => 0.91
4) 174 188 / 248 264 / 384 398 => 0.91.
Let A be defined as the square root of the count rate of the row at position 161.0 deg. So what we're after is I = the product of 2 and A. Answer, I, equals 18.9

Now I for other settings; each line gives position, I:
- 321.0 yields 19.6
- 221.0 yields 19.3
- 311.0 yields 19.8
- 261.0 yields 20.1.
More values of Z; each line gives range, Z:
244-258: 9.8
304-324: 9.9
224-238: 9.7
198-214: 9.2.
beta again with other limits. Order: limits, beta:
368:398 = 92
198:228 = 89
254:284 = 100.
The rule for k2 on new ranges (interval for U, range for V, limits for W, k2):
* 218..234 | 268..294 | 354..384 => -8918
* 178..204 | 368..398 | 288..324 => -8987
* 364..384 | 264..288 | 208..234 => -9805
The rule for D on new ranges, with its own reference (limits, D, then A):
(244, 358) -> -1.1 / 0.3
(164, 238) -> 0.1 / 1.1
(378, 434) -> 2.2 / 9.0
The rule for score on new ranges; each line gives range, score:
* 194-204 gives 87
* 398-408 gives 86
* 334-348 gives 89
